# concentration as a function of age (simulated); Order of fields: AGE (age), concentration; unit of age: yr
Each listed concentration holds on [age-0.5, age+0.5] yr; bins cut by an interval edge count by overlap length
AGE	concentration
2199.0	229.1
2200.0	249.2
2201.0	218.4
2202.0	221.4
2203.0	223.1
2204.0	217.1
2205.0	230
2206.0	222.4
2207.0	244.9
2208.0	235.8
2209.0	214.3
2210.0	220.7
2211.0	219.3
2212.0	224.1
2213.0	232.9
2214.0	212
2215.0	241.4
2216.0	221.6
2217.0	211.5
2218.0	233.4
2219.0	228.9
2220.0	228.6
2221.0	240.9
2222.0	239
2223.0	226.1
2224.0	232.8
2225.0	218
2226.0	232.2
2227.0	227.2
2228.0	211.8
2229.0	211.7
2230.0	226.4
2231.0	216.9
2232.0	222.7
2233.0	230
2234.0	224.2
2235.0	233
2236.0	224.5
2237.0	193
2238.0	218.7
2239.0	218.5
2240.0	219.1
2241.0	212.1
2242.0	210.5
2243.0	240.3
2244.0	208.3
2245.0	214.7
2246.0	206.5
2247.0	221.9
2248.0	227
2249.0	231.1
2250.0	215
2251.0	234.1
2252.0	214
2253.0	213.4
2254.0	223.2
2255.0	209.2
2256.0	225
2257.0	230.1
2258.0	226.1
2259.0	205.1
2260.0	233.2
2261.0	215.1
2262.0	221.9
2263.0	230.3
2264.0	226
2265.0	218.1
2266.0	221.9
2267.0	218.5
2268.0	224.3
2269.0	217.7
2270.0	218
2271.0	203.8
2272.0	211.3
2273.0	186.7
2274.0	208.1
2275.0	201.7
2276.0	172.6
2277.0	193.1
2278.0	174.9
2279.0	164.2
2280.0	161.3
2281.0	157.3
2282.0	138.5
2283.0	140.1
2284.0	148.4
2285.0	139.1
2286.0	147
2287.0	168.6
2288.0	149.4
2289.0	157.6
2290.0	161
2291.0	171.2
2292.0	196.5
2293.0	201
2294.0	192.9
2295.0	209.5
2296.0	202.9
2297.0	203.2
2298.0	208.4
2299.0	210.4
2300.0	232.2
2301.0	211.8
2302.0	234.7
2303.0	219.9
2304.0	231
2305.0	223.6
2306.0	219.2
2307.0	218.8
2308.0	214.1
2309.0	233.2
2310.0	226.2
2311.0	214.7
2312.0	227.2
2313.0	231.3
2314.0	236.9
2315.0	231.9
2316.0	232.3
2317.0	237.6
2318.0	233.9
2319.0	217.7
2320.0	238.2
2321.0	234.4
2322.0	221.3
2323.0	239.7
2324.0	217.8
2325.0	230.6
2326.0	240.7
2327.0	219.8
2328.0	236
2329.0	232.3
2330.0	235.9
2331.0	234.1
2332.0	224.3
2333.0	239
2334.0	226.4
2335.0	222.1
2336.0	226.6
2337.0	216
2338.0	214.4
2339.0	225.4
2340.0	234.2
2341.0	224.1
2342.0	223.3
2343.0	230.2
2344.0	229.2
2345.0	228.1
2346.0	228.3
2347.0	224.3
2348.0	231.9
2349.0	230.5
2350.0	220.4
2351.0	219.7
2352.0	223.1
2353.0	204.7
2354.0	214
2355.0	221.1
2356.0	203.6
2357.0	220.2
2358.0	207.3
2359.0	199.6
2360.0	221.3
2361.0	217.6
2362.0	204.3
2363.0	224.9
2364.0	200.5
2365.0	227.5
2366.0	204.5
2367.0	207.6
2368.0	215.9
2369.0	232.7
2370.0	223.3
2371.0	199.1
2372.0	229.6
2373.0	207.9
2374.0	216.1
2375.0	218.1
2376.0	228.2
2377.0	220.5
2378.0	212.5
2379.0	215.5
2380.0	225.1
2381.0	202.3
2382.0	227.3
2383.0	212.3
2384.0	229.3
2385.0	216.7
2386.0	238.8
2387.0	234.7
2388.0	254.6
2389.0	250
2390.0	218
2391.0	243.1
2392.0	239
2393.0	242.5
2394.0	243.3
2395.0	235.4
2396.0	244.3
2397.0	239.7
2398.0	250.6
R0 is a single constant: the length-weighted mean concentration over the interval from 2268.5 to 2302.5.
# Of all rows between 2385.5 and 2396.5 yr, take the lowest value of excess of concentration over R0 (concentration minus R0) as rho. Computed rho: 33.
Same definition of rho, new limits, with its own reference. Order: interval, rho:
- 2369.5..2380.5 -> 14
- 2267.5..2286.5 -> -47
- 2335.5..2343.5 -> 29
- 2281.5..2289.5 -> -47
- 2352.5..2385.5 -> 14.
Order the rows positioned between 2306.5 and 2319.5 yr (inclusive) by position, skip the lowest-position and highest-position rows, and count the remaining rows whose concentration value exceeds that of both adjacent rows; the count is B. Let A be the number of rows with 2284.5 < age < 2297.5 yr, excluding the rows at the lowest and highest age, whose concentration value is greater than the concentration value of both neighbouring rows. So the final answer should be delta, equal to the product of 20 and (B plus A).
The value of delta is 120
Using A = 3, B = 3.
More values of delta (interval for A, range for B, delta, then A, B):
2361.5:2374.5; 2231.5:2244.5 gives 180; 4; 5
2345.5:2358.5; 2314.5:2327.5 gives 160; 4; 4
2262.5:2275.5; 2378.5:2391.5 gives 200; 5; 5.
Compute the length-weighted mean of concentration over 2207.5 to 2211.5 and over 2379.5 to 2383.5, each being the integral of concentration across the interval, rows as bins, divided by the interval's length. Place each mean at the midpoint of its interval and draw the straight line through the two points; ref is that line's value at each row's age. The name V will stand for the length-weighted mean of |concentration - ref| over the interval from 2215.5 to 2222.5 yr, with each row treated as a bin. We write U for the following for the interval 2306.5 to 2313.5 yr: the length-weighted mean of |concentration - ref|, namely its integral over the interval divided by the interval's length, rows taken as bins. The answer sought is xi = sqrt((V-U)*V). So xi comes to 5.40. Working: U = 7.3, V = 10.2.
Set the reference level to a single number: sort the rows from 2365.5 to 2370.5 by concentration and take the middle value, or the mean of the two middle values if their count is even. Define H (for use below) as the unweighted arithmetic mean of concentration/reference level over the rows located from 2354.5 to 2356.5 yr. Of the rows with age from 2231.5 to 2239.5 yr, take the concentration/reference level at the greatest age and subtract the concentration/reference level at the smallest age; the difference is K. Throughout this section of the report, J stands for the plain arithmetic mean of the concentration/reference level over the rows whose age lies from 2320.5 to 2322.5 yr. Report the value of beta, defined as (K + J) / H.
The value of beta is 1.05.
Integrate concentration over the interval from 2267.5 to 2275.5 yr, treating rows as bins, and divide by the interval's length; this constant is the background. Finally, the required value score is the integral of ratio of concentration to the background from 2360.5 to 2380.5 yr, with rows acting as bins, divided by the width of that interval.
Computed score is 1.04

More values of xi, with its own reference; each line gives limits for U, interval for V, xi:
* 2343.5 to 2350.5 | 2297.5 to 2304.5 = 1.01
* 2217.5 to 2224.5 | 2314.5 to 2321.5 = 6.48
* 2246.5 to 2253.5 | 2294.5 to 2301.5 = 7.60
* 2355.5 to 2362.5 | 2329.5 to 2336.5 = 5.39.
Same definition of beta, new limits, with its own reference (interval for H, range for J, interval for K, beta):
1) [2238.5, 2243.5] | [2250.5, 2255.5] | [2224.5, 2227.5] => 1.04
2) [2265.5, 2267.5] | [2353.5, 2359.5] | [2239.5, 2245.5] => 0.94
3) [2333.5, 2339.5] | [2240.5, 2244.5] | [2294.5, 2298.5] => 0.98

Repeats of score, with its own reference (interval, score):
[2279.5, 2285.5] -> 0.71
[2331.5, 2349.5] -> 1.08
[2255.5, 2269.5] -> 1.06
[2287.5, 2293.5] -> 0.83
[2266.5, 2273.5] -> 1.01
